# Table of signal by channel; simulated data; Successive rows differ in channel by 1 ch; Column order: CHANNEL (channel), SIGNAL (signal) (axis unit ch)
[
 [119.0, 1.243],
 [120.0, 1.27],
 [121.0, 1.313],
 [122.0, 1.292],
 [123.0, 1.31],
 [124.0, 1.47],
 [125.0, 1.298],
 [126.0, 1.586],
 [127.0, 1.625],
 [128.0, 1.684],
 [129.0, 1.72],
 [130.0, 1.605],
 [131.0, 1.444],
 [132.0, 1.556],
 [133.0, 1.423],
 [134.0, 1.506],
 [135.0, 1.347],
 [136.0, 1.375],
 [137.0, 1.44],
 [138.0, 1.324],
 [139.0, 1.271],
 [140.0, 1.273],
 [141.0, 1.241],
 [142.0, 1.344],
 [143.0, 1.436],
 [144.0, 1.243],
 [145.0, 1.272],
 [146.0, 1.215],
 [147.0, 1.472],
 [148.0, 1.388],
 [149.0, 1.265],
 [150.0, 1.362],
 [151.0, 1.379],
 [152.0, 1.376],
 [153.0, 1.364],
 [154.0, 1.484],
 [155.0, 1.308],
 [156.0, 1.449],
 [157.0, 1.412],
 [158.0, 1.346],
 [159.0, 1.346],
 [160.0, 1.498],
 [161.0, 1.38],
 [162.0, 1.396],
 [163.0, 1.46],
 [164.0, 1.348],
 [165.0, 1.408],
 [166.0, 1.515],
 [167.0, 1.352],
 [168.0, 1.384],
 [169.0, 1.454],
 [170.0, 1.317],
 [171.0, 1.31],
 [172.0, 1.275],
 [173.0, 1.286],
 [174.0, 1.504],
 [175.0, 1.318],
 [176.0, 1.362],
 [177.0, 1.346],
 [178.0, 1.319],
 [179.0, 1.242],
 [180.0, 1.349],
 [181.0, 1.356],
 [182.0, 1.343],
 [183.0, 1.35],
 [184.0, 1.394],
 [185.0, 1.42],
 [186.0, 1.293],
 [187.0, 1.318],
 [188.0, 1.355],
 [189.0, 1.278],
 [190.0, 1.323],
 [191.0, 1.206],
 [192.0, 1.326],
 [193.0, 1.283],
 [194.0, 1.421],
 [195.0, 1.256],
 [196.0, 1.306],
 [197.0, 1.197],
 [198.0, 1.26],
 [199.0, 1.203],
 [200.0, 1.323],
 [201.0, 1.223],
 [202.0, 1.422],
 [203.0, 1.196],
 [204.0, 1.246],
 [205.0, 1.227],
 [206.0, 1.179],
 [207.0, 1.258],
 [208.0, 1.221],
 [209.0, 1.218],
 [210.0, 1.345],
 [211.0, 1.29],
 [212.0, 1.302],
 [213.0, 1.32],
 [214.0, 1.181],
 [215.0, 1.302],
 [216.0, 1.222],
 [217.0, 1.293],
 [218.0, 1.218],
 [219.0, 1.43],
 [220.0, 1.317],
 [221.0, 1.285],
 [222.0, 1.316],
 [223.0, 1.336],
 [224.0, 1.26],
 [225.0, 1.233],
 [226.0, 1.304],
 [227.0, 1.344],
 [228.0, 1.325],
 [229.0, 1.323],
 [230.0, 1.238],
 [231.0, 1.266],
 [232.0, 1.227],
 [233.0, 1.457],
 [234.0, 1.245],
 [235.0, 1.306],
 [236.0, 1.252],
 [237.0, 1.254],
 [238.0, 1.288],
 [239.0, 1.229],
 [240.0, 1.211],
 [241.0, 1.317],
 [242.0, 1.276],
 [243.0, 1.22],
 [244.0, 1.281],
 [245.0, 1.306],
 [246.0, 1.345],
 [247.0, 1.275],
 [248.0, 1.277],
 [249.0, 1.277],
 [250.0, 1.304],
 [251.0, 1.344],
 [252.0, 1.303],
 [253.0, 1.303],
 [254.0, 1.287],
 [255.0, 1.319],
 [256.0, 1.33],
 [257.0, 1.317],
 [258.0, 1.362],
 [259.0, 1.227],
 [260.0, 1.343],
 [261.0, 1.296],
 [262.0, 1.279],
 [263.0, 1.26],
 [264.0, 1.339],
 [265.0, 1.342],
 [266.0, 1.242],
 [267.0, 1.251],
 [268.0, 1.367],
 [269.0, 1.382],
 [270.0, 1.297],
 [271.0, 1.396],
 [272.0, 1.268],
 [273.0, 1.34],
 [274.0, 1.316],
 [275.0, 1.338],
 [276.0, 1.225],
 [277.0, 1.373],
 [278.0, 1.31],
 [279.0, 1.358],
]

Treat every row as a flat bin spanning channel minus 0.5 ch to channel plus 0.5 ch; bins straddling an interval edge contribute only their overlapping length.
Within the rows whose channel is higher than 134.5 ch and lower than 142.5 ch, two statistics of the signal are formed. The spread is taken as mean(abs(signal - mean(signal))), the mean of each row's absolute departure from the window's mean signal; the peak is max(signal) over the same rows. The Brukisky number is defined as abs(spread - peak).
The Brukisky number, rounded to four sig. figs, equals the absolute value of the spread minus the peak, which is 1.390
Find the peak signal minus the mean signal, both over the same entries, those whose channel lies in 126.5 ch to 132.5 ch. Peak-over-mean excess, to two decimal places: 0.11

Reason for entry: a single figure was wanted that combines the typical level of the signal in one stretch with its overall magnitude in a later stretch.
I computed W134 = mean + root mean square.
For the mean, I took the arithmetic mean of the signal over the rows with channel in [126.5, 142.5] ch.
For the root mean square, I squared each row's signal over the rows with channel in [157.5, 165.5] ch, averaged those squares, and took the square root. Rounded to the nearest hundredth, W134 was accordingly 2.85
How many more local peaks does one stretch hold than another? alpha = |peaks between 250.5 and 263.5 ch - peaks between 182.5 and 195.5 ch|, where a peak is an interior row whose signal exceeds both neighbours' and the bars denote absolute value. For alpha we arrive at 2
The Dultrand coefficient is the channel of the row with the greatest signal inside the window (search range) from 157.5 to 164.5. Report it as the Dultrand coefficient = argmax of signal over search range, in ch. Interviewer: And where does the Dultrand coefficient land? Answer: 160.0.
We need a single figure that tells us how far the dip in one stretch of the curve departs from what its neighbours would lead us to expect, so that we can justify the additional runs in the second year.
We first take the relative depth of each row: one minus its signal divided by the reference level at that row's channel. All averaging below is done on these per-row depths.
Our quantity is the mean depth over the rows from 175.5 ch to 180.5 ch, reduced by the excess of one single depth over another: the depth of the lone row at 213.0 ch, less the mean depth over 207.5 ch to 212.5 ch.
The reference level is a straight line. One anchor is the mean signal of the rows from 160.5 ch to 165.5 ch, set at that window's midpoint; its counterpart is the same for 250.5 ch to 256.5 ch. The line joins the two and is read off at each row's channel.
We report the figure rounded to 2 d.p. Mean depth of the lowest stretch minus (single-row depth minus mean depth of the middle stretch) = 0.08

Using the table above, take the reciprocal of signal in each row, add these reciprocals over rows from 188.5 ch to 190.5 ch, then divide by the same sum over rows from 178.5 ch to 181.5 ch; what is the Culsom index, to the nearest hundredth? 0.67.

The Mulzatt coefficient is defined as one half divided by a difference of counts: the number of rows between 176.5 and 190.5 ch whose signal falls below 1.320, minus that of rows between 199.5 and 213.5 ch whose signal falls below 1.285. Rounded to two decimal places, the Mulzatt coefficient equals -0.17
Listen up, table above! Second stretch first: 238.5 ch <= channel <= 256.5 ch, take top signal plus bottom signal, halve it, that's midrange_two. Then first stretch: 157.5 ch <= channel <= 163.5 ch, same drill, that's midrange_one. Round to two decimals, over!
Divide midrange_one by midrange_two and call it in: 1.11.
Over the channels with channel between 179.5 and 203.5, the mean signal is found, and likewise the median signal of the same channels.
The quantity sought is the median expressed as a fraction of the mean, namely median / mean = 1.01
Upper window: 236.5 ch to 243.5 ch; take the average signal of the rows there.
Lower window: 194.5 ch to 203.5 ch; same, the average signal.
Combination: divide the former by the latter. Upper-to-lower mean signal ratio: 0.99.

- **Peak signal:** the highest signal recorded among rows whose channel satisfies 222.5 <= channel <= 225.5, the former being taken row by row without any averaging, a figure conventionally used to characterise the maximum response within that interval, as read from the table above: 1.336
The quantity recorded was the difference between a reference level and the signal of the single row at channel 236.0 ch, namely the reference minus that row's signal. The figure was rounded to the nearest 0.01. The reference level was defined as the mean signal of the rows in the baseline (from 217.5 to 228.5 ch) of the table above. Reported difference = 0.05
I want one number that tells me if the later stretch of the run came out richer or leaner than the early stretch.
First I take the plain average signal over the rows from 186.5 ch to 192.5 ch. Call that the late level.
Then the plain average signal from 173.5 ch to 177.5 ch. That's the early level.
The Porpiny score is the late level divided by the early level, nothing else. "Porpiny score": 0.94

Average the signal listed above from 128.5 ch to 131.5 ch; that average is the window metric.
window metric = 1.59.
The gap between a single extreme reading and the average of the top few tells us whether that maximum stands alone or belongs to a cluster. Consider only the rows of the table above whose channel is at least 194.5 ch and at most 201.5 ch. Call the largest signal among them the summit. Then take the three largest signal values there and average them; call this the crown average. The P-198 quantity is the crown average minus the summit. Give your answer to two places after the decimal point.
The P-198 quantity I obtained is -0.03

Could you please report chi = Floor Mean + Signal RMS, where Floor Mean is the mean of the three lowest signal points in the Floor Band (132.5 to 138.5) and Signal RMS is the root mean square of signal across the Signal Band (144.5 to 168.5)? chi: 2.73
